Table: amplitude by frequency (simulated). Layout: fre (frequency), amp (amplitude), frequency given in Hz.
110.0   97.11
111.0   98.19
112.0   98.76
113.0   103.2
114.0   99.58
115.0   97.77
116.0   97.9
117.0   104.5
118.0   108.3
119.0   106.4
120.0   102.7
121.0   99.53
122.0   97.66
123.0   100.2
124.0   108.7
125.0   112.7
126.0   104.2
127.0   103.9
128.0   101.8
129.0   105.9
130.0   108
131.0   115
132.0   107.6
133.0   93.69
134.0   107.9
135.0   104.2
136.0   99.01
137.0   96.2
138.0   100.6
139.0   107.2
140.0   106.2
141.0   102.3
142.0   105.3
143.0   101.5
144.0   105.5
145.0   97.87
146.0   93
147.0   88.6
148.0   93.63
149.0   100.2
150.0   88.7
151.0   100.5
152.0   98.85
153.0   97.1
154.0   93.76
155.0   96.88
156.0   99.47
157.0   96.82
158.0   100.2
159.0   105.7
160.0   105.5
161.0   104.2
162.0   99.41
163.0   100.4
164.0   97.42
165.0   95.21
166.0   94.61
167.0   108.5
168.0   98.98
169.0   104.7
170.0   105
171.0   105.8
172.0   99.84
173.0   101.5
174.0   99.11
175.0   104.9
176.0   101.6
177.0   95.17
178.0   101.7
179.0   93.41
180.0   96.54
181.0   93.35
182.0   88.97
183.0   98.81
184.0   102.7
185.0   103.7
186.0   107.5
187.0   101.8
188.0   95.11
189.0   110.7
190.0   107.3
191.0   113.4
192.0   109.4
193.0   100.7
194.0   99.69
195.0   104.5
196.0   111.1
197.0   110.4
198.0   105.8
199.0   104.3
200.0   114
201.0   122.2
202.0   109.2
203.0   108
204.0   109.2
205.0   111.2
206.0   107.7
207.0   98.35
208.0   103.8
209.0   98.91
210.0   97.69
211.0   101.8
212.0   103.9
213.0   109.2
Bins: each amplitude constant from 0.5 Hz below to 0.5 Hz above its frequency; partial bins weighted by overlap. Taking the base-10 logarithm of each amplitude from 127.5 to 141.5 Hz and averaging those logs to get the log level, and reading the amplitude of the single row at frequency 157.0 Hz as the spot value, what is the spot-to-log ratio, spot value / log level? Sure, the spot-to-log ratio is 48.0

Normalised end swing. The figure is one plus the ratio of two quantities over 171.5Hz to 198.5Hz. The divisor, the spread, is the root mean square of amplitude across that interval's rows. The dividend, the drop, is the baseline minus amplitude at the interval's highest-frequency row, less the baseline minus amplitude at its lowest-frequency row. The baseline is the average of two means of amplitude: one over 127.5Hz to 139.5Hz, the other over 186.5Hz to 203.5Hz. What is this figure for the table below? 0.94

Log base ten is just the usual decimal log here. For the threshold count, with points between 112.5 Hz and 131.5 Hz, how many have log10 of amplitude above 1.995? 16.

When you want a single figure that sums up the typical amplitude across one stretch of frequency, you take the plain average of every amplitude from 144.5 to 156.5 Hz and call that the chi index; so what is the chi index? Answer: 96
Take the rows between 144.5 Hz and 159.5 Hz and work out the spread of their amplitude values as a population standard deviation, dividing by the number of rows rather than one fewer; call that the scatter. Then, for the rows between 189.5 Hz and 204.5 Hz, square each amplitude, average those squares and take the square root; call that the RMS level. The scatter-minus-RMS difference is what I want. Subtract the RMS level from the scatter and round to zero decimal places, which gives -104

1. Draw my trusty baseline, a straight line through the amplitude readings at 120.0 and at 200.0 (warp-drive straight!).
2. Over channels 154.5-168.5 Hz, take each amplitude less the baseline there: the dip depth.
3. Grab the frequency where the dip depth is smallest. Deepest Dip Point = 166.0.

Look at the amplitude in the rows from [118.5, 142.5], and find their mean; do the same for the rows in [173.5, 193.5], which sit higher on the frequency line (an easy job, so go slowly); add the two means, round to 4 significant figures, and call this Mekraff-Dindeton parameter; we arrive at 205.3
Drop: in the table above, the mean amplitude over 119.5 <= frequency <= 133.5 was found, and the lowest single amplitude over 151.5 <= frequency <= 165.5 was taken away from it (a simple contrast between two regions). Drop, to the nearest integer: 11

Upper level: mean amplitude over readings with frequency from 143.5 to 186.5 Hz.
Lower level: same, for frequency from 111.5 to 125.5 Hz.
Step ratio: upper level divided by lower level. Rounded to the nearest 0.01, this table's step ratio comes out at 0.97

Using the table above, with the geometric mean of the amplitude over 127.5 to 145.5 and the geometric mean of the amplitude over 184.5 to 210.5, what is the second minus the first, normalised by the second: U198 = 0.03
